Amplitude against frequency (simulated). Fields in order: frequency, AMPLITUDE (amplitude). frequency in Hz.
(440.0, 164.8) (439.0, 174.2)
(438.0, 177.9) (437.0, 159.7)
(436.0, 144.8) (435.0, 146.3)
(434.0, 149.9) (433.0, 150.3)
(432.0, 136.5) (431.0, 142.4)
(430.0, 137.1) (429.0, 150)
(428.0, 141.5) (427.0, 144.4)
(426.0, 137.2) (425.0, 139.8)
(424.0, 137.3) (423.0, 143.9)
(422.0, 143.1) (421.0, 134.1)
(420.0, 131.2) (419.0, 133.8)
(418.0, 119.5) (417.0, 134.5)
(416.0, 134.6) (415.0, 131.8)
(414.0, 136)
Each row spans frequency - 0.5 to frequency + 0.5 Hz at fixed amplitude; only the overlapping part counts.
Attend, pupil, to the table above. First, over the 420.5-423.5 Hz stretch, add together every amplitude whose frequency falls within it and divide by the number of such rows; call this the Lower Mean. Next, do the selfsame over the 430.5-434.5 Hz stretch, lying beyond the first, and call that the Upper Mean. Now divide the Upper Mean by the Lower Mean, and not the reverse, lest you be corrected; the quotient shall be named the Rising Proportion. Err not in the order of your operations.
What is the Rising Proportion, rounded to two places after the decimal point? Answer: 1.03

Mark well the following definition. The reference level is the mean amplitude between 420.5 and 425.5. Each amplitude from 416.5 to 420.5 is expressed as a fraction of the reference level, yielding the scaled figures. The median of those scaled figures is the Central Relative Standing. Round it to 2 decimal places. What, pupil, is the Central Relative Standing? 0.95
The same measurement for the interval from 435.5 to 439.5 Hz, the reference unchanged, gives 1.20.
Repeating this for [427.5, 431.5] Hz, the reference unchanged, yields 1.02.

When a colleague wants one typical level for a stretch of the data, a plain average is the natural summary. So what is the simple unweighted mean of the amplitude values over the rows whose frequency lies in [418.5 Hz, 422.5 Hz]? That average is 136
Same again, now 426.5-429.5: 145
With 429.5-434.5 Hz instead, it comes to 143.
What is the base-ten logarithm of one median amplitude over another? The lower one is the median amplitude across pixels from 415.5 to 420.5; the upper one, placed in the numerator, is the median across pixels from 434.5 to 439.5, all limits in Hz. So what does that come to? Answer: 0.077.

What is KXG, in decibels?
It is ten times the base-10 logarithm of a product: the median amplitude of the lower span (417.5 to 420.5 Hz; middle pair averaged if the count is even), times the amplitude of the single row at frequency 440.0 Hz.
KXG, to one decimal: 43.3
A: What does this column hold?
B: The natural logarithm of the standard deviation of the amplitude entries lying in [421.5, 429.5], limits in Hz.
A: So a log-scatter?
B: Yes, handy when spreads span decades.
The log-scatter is 1.4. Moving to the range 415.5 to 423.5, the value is 2.0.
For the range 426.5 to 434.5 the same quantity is 1.7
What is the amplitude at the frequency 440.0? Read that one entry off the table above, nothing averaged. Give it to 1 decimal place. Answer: 164.8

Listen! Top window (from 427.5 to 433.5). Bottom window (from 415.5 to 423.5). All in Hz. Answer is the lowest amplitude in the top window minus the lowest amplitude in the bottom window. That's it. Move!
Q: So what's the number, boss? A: 17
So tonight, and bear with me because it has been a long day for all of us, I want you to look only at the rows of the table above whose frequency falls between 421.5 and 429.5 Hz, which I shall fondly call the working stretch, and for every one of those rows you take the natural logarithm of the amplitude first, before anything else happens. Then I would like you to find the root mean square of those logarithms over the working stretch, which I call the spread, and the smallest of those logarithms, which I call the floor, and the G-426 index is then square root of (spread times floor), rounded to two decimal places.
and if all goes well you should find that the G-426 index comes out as 4.94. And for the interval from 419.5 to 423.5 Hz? 4.90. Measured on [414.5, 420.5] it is 4.83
